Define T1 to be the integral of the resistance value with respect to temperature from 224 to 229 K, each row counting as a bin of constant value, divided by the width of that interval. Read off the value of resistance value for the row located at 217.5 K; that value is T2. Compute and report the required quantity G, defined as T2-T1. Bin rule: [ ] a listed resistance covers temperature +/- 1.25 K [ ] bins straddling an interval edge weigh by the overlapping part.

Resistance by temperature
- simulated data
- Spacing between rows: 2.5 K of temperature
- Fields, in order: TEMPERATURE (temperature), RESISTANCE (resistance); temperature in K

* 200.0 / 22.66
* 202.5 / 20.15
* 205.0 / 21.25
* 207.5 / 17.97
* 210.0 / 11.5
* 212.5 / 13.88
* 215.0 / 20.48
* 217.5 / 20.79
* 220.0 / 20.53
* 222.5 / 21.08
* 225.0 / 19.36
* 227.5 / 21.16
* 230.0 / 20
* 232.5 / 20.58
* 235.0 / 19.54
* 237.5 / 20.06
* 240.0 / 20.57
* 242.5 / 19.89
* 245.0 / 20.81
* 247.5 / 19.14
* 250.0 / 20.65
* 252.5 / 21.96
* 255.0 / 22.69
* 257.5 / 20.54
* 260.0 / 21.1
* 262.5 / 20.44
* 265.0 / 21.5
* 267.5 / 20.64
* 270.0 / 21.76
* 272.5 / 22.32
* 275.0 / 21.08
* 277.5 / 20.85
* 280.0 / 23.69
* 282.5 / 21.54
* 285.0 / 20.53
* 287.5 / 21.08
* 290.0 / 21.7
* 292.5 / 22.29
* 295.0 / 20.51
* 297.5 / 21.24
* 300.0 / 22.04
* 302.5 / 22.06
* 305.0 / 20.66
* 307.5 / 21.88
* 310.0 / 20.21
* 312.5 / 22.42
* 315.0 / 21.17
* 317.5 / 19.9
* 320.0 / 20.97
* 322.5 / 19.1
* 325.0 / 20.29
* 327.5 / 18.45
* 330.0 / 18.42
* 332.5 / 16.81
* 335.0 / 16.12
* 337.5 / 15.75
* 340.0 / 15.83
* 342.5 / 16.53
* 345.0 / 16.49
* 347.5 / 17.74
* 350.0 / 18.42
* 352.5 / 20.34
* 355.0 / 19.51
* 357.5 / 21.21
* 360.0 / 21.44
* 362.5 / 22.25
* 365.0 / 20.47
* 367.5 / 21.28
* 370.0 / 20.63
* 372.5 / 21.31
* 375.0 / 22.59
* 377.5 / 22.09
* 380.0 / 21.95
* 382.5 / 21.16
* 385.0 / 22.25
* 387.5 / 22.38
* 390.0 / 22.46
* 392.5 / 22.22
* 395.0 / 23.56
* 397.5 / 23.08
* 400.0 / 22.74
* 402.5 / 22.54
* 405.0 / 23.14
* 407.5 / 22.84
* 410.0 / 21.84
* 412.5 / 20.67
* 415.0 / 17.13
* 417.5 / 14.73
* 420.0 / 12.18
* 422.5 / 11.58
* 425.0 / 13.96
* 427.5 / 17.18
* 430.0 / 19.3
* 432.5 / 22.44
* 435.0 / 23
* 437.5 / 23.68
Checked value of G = 0.5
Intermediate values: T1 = 20.3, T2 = 20.79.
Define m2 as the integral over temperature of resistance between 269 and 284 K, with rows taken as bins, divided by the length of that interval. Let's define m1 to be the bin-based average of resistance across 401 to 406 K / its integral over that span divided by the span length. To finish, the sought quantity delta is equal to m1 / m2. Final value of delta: 1.04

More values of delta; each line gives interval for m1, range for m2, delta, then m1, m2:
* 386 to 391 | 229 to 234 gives 1.11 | 22.4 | 20.3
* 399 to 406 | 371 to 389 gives 1.04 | 22.8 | 21.9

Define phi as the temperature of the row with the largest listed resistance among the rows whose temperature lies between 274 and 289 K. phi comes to 280.0 K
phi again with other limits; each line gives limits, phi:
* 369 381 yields 375.0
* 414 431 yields 430.0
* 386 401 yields 395.0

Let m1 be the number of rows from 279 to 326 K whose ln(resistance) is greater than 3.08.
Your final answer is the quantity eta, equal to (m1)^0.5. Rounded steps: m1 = 6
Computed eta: 2.4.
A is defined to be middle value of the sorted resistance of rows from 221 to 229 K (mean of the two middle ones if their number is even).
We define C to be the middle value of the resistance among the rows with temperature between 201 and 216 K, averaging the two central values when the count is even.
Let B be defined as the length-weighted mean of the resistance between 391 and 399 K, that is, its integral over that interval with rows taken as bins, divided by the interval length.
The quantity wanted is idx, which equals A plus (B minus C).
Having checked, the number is 25.0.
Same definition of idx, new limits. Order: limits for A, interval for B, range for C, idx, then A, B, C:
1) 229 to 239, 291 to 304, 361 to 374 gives 20.4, 20.0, 21.6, 21.3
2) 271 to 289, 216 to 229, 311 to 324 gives 20.7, 21.1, 20.6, 21.0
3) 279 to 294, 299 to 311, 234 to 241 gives 22.9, 21.6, 21.4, 20.1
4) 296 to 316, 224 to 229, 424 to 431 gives 24.7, 21.6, 20.3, 17.2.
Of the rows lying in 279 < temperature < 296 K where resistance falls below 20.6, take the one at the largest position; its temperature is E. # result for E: 295.0 K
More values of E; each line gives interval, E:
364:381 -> 365.0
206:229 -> 225.0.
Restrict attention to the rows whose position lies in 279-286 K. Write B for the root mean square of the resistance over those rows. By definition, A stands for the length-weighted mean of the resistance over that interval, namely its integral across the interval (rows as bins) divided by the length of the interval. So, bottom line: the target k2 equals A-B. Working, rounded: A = 21.9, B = 22.0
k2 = -0.05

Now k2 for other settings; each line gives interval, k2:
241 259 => -0.03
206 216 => -0.36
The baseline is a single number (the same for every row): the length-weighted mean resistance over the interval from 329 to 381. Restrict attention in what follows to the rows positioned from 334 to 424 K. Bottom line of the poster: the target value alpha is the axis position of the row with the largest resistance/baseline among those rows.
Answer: 395.0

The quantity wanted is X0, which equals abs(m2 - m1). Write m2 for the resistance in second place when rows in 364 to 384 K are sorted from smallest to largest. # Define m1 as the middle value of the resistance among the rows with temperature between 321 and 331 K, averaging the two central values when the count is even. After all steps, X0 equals 1.9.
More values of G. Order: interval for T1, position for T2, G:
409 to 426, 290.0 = 5.7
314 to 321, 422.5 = -9.1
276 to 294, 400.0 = 1.1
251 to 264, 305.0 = -0.7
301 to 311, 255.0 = 1.4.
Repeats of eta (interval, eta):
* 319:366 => 1.0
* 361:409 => 3.7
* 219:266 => 1.4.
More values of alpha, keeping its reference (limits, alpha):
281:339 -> 312.5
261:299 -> 280.0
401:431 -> 405.0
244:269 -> 255.0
